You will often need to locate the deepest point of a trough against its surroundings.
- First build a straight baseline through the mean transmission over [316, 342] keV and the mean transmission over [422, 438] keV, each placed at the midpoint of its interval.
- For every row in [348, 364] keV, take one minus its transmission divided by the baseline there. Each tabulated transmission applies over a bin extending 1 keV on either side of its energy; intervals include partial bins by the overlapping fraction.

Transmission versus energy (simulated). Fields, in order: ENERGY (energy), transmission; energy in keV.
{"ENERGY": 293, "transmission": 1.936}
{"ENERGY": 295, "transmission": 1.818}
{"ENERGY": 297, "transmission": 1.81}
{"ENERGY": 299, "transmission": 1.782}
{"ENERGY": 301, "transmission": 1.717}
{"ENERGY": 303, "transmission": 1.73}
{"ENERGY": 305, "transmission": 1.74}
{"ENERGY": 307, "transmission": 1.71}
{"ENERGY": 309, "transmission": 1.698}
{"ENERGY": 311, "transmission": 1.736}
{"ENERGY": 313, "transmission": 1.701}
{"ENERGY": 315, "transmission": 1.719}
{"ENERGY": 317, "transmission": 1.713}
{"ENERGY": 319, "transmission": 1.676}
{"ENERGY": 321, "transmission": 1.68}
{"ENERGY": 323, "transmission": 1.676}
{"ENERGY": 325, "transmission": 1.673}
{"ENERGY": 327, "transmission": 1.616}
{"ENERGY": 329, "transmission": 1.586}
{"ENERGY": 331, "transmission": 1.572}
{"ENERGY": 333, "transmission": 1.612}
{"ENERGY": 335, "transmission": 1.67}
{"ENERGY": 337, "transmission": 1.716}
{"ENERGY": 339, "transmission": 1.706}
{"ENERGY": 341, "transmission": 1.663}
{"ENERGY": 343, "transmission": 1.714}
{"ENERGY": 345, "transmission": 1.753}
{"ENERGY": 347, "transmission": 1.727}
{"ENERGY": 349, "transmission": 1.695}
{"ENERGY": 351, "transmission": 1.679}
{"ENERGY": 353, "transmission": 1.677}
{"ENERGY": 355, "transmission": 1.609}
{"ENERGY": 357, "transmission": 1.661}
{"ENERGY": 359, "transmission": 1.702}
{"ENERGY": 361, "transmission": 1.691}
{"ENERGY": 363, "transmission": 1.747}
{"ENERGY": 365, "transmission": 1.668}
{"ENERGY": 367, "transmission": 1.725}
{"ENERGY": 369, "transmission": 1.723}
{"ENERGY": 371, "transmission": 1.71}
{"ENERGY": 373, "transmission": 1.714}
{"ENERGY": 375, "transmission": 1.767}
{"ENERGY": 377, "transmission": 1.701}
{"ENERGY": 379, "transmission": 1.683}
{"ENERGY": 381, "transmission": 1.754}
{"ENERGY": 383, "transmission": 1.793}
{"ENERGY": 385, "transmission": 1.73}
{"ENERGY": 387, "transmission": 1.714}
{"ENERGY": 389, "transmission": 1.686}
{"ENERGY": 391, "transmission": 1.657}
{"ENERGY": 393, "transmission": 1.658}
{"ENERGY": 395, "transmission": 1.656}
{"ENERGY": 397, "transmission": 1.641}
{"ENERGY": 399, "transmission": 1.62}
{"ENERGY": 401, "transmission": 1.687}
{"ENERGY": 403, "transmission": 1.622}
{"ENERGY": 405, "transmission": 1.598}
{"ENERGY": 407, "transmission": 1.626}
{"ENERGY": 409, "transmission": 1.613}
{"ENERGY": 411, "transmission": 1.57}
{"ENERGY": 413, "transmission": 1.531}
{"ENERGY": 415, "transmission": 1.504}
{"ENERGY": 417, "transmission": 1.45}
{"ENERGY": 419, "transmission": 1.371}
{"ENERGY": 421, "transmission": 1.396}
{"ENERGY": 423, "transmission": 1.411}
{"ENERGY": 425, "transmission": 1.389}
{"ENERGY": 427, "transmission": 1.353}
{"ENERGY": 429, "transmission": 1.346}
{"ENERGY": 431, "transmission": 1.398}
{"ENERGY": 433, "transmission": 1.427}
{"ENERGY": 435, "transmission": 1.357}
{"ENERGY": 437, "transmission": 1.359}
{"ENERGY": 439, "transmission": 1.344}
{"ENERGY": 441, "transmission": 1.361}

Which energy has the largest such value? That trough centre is 355 keV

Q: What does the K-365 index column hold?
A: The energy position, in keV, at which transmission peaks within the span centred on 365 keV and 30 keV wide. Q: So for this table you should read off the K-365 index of 375 keV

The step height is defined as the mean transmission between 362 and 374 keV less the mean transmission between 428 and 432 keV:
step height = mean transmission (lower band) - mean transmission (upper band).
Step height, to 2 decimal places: 0.34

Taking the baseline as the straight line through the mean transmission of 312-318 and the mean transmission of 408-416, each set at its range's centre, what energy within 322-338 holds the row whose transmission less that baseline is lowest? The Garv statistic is 331 keV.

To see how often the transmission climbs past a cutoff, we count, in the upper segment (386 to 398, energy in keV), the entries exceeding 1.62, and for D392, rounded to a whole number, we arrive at 6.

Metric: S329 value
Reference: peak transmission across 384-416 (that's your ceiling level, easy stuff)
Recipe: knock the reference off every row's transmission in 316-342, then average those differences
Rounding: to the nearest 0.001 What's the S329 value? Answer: -0.072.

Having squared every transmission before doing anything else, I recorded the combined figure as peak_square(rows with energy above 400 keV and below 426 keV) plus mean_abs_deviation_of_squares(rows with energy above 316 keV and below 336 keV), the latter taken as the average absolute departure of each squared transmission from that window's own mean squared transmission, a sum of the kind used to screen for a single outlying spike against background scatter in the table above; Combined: 2.98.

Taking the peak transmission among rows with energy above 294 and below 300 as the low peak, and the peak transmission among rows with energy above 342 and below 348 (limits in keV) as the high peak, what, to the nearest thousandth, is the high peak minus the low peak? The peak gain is -0.065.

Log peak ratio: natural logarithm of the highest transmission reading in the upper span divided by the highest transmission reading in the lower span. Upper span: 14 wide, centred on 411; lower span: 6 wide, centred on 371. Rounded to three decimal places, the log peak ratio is -0.058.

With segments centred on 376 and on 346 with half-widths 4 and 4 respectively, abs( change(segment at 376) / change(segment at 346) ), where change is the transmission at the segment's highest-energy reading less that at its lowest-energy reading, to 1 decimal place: 1.6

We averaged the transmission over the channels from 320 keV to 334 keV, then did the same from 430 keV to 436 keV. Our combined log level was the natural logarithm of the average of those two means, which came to 0.414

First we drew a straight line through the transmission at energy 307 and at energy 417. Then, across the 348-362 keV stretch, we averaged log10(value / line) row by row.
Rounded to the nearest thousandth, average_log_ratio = 0.020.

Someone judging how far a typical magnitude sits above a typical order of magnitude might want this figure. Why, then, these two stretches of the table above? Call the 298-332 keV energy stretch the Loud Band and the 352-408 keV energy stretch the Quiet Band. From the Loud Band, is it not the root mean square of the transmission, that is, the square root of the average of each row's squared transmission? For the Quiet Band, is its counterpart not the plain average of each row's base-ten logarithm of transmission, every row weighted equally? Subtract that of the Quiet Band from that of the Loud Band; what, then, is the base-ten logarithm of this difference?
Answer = 0.165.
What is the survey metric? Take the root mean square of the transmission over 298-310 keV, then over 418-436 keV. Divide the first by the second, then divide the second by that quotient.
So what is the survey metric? 1.1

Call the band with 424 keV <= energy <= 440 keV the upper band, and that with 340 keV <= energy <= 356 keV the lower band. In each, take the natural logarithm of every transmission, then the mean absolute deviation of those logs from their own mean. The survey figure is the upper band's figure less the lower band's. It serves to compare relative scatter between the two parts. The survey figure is -0.001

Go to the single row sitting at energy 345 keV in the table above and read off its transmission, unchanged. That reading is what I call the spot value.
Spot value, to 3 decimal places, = 1.753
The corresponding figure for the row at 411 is 1.570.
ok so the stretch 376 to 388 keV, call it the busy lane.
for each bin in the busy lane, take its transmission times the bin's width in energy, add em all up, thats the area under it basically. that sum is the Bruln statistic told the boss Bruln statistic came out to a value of 21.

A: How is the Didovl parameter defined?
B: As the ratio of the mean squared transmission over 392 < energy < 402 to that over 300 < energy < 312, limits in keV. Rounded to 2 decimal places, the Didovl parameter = 0.92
